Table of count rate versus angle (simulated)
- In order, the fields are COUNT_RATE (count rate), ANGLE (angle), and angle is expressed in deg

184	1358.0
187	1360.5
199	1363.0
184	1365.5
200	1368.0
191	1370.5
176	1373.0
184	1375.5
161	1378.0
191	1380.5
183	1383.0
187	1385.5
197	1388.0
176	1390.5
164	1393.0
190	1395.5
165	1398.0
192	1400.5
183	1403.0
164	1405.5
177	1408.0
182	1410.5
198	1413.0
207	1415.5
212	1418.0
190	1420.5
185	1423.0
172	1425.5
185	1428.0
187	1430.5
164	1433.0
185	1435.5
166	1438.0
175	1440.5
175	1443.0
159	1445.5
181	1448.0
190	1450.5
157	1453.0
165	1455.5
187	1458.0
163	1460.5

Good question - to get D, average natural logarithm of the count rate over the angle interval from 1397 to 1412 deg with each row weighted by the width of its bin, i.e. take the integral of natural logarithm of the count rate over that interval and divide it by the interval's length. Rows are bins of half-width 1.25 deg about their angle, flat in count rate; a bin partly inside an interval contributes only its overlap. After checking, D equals 5.18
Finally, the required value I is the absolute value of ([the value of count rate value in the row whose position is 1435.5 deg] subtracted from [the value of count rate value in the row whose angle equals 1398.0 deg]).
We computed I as 20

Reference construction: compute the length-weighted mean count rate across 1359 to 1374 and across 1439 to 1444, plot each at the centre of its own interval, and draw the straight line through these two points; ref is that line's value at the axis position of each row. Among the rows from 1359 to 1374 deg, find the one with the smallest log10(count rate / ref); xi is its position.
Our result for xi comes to 1373.0 deg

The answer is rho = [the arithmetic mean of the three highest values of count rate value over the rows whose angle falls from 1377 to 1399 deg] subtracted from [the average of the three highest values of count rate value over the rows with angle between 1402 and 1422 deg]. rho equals 13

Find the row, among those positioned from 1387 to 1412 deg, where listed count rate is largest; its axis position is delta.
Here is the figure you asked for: 1388.0 deg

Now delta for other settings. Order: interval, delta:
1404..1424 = 1418.0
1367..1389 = 1368.0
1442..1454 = 1450.5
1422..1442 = 1430.5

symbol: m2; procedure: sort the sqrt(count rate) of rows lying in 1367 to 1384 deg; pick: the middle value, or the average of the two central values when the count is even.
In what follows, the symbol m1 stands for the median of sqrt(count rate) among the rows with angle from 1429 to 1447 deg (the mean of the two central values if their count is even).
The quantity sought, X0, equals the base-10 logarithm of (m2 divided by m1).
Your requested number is 0.011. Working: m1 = 13.2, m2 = 13.6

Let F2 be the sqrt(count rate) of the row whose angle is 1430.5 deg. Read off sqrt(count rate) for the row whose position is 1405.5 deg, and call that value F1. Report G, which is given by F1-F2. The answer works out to -0.9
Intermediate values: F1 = 12.8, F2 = 13.7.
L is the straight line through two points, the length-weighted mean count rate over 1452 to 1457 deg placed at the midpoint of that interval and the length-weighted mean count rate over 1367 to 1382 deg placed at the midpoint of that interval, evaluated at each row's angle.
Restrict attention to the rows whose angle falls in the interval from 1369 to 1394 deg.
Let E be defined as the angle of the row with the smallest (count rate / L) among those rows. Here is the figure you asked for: 1378.0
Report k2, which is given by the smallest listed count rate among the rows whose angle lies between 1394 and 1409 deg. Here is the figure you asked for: 164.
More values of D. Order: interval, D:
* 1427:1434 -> 5.19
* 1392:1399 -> 5.15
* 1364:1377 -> 5.23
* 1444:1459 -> 5.15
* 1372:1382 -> 5.18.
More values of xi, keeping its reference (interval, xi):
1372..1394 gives 1378.0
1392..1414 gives 1393.0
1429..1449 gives 1445.5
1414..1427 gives 1425.5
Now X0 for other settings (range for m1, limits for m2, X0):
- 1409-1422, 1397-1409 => -0.024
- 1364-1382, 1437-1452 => -0.011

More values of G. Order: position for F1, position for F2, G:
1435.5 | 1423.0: 0.0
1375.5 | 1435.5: 0.0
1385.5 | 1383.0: 0.1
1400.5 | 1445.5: 1.2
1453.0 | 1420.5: -1.3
